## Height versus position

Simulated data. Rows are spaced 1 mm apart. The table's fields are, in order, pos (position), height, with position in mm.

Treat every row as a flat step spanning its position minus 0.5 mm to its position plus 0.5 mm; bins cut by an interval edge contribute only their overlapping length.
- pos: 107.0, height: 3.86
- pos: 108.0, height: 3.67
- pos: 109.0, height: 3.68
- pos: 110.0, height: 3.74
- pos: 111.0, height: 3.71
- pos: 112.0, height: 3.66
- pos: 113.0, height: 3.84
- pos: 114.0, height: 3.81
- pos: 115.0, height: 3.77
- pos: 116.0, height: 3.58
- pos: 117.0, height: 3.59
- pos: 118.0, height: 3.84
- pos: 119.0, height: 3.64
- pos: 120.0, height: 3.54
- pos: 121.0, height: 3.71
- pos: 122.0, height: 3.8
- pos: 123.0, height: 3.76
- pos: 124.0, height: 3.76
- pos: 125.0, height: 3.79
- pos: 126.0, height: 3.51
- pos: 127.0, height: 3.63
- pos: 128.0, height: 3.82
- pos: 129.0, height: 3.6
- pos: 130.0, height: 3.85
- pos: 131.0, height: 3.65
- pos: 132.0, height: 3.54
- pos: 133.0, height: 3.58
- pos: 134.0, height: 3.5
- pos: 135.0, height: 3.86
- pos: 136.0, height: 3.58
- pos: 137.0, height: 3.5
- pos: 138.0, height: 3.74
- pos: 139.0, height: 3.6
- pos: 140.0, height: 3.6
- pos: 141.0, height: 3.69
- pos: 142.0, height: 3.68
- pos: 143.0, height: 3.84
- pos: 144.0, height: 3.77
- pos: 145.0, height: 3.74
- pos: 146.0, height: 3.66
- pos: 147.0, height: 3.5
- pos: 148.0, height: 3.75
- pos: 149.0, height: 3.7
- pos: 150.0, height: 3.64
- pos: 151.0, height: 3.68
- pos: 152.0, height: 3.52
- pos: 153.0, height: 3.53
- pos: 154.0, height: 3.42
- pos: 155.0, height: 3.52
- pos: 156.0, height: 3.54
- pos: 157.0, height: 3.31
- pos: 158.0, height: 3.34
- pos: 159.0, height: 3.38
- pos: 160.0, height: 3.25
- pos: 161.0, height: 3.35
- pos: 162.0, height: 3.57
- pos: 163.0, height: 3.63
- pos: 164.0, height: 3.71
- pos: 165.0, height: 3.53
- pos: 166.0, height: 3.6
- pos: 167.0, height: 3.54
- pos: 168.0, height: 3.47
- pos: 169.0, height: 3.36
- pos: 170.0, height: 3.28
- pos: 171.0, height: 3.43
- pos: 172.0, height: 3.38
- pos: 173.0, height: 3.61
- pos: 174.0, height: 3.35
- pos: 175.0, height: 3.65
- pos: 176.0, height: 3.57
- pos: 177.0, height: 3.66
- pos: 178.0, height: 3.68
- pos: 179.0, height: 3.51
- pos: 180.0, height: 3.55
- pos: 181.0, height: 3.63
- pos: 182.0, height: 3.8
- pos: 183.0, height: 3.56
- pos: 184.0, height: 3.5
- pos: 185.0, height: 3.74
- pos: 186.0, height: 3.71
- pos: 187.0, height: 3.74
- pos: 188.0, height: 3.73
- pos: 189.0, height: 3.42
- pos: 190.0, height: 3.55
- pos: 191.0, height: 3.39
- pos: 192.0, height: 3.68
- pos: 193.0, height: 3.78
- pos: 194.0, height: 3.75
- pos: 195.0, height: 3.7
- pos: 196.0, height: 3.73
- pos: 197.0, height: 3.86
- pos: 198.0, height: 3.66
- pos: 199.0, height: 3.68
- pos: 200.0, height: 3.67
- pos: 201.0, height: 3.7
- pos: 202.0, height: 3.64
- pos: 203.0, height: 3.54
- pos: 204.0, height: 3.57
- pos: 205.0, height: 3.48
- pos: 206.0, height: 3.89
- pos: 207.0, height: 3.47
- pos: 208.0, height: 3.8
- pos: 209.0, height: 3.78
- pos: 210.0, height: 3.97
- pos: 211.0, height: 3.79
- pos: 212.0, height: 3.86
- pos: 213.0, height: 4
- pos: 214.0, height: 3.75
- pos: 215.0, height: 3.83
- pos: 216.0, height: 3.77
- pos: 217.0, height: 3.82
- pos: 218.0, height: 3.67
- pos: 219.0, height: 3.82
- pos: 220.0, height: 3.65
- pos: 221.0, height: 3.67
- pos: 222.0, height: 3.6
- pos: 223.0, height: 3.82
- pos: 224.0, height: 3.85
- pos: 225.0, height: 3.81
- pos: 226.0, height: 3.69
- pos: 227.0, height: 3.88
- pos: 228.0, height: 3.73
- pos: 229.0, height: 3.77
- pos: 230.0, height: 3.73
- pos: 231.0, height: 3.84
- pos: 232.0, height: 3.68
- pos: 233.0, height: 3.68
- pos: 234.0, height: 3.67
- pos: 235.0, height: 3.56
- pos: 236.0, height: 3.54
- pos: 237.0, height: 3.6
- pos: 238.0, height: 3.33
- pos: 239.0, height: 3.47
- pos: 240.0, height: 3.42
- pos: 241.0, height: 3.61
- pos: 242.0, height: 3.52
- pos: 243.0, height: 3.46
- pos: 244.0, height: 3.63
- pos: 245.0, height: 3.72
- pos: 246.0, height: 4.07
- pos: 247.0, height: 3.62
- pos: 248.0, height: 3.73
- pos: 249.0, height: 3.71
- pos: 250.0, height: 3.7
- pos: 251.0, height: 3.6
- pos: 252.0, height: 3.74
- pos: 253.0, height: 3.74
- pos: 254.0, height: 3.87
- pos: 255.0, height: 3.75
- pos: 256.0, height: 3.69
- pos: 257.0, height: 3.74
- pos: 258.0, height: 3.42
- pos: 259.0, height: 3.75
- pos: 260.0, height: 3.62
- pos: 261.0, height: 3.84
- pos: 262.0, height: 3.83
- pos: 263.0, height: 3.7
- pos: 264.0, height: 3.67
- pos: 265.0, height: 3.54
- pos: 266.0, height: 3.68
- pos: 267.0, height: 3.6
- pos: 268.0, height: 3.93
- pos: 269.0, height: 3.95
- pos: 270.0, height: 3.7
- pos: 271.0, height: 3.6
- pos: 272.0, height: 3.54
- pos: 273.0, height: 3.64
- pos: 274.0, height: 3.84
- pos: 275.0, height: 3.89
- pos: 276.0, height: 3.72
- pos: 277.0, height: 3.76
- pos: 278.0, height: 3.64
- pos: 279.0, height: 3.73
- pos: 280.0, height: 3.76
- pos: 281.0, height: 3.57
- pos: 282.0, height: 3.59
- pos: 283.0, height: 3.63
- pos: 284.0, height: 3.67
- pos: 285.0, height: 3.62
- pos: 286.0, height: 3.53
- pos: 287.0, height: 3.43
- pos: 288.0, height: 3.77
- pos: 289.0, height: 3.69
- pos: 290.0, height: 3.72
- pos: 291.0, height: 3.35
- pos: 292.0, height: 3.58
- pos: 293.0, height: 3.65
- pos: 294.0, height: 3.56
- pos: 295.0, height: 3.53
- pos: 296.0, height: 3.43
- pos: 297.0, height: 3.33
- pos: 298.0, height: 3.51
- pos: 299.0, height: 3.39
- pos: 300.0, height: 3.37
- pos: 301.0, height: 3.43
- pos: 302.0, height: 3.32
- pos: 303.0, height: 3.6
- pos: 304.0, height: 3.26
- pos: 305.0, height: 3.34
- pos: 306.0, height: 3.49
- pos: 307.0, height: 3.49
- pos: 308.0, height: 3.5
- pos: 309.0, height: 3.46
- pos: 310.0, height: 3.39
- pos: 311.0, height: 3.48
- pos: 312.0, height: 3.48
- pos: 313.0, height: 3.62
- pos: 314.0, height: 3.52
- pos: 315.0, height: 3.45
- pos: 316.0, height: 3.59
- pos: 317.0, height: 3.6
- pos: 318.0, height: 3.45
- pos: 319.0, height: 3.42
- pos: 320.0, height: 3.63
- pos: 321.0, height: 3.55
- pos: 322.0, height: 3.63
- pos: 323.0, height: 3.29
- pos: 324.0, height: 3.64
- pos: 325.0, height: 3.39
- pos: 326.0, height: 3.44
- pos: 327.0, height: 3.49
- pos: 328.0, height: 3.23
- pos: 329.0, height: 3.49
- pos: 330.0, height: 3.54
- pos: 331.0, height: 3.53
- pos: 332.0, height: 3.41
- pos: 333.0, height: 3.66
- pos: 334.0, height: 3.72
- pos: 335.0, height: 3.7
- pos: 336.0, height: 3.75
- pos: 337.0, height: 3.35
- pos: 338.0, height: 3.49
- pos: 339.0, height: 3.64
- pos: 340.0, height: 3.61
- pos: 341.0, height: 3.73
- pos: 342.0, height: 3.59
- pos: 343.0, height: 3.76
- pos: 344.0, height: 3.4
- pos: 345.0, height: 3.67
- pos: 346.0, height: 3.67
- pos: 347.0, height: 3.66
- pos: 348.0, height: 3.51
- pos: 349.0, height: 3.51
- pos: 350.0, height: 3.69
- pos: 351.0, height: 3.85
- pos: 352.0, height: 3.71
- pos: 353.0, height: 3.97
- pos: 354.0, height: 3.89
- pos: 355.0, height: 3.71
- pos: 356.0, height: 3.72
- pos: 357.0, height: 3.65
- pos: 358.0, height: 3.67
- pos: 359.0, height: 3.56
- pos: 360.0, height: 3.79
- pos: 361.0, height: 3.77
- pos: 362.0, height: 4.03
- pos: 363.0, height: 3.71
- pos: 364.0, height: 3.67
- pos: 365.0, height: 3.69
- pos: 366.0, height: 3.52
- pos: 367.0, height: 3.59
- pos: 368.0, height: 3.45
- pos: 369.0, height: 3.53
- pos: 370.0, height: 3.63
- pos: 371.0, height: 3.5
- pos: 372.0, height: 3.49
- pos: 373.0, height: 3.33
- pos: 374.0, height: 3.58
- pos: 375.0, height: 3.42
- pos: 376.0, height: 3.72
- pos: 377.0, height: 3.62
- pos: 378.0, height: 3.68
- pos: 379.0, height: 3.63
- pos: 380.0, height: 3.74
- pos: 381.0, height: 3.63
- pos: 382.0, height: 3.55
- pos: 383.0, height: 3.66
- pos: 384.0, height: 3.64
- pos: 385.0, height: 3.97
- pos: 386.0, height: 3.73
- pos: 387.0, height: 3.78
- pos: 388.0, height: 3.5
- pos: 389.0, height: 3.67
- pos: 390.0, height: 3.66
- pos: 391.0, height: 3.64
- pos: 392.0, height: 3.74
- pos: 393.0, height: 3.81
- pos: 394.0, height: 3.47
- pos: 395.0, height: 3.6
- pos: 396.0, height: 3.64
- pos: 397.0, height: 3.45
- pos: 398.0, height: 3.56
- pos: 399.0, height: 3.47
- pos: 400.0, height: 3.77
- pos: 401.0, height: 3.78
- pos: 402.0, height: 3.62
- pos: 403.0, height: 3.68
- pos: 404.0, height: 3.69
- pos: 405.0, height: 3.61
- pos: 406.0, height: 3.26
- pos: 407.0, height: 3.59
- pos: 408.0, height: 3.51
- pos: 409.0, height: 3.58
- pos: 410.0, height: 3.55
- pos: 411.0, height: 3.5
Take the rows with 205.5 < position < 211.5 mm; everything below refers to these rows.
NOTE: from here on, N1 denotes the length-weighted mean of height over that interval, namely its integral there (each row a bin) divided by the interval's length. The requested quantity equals 3.78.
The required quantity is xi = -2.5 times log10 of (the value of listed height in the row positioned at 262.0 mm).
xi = -1.46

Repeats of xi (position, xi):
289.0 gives -1.42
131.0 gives -1.41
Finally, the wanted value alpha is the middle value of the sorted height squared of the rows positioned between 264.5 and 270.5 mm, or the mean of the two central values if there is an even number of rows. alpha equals 13.6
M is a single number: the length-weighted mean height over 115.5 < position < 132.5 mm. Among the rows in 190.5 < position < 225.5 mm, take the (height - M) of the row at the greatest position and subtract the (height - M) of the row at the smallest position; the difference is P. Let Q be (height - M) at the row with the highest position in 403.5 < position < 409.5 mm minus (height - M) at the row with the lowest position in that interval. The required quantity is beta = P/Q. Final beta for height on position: -3.8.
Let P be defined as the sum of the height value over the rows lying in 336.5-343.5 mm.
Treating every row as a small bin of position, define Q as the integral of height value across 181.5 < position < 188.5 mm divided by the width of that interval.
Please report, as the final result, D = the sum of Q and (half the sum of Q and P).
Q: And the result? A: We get 18.1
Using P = 25.2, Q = 3.68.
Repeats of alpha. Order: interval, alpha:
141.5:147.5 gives 13.8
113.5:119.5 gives 13.7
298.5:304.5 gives 11.4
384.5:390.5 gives 13.7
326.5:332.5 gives 12.2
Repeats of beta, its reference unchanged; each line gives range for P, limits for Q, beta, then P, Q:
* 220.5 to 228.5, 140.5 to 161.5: -0.2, 0.1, -0.34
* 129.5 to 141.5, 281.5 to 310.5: 0.8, -0.2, -0.20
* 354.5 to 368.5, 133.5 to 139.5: -2.6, -0.3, 0.10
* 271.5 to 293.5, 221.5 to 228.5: 0.8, 0.1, 0.13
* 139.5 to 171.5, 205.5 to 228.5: 1.1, -0.2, -0.16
